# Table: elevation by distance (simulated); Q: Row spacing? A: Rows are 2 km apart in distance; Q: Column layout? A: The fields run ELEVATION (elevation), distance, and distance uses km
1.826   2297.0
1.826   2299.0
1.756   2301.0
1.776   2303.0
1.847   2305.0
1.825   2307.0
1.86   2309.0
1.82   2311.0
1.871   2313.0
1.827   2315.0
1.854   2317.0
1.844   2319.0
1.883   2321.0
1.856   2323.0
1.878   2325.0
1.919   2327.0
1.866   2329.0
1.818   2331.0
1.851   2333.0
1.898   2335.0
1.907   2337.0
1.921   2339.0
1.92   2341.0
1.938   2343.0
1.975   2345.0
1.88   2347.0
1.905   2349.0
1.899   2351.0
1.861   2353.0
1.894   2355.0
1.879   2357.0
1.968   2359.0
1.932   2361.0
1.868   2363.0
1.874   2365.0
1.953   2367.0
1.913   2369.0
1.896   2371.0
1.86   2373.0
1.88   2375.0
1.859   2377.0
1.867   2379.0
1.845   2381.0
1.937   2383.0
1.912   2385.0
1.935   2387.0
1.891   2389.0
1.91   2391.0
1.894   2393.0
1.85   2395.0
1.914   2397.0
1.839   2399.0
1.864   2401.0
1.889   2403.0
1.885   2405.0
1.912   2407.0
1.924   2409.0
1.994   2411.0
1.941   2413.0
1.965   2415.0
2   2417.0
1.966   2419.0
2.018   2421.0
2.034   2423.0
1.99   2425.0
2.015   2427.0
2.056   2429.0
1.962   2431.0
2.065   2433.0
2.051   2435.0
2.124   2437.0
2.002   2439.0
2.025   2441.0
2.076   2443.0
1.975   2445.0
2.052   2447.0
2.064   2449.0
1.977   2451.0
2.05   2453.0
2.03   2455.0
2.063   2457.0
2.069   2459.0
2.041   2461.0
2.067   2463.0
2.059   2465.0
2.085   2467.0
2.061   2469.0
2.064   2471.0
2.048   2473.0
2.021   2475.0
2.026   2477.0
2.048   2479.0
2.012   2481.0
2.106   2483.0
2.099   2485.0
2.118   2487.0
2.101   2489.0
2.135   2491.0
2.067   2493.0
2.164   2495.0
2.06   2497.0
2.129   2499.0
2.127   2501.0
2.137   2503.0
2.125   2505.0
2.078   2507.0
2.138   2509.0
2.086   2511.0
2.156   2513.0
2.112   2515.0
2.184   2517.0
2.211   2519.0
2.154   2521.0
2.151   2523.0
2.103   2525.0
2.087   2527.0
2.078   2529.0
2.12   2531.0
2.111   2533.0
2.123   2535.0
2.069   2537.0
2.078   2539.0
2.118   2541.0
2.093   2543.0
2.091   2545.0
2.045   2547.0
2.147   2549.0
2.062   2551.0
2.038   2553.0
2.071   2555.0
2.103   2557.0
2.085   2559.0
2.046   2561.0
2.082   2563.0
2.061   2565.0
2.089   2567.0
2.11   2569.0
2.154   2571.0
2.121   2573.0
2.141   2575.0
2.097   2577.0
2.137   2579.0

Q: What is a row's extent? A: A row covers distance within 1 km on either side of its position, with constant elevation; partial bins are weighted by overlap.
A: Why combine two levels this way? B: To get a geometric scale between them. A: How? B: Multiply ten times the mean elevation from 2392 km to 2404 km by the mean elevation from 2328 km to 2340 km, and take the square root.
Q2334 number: 5.93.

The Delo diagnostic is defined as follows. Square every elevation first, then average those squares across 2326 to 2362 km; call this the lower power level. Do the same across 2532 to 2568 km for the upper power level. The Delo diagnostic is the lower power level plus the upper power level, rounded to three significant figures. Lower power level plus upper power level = 7.96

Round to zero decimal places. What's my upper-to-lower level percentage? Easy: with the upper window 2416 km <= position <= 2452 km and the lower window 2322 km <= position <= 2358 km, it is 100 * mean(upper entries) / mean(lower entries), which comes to 107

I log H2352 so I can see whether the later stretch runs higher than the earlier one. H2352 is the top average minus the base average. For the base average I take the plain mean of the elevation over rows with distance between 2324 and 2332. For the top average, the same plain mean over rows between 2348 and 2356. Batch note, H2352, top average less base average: 0.02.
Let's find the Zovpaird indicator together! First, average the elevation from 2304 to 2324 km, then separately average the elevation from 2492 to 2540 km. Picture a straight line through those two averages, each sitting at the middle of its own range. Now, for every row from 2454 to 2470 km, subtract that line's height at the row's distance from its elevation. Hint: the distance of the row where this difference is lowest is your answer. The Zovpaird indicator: 2455.0 km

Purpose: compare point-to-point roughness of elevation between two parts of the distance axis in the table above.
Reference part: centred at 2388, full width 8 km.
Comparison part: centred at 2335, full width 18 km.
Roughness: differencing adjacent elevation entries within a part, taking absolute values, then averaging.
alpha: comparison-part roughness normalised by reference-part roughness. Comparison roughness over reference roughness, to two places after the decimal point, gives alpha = 0.97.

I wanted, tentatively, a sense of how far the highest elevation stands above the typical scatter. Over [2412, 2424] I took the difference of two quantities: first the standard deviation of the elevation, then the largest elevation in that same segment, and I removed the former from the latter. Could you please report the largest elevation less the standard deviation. 2.00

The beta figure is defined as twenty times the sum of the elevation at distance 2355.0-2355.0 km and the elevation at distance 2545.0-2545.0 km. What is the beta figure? 80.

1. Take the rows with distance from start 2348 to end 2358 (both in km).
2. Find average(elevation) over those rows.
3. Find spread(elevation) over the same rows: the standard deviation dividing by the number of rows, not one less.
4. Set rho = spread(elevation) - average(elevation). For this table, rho -1.87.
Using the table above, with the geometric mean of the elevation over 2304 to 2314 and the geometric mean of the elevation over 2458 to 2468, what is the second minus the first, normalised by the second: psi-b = 0.11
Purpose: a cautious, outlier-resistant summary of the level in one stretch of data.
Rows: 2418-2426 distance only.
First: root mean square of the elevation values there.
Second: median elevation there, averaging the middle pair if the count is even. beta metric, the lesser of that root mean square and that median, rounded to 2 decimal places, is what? 2.00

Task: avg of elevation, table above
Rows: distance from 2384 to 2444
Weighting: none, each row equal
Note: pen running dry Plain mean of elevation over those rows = 1.96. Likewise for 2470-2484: 2.05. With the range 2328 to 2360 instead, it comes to 1.90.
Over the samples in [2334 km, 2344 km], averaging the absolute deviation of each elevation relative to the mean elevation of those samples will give 0.011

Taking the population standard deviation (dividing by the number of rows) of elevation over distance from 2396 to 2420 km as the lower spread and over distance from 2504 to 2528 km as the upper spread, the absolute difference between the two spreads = 0.0090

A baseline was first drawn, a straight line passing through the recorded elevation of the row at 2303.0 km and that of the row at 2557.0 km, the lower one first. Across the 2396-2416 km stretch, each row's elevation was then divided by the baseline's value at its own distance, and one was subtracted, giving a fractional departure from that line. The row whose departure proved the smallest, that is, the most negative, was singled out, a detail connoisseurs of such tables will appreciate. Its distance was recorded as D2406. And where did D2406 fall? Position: 2399.0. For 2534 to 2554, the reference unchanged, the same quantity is 2553.0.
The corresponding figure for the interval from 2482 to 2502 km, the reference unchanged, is 2497.0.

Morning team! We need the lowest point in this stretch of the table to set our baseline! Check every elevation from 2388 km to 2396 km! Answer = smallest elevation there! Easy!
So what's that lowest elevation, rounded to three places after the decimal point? 1.850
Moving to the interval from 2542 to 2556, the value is 2.038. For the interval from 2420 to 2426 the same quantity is 1.990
